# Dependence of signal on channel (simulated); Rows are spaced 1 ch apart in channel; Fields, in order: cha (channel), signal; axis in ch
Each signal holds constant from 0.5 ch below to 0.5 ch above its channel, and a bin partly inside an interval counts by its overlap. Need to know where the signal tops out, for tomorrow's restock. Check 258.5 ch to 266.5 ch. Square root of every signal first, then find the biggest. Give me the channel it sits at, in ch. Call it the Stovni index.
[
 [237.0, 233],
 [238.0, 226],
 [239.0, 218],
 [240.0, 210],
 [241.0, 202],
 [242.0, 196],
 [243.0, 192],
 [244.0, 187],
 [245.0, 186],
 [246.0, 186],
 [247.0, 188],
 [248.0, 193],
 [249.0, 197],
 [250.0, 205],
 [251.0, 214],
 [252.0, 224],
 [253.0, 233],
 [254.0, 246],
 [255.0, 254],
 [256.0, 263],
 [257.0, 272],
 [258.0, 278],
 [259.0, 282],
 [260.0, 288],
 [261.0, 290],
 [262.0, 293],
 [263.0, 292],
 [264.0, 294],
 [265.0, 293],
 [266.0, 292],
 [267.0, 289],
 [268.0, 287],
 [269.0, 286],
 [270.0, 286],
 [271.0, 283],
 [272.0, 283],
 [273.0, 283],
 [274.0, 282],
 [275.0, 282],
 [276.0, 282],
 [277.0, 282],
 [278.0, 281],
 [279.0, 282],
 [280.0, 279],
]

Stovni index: 264.0 ch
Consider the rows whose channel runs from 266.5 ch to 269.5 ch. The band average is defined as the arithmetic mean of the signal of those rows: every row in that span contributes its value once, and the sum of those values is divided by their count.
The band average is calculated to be 287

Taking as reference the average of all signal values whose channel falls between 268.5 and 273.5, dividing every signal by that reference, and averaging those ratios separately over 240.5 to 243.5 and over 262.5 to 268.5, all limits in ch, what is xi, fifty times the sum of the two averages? 86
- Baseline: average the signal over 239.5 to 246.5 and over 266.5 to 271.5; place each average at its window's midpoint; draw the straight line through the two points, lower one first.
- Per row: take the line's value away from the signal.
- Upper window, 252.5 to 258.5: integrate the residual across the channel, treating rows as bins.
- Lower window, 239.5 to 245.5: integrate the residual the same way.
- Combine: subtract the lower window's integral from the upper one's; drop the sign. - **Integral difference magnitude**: 97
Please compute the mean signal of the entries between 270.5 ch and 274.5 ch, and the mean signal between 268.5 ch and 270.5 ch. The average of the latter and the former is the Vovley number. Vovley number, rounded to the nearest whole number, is 284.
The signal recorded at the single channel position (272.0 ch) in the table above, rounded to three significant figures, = 283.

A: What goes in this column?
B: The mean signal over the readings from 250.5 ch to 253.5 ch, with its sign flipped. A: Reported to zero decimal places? -224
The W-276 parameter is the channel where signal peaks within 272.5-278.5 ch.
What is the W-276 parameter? 273.0 ch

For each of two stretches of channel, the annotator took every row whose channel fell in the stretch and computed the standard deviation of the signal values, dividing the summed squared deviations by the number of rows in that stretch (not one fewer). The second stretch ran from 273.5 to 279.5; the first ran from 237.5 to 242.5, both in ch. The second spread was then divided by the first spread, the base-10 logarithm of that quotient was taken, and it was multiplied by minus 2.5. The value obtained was 3.7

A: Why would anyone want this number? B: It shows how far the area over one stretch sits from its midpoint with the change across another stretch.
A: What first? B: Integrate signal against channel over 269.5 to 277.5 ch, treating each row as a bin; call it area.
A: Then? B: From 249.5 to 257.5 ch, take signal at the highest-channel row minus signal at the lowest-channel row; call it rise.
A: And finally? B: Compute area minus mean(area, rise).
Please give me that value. 1098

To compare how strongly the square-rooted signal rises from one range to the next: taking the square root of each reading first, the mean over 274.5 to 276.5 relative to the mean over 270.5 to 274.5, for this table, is 1.00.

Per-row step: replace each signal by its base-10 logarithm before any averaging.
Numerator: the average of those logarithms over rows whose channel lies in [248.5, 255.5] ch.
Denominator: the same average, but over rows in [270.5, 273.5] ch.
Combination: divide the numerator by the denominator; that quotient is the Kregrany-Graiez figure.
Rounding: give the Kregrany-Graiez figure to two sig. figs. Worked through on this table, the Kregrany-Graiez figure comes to 0.96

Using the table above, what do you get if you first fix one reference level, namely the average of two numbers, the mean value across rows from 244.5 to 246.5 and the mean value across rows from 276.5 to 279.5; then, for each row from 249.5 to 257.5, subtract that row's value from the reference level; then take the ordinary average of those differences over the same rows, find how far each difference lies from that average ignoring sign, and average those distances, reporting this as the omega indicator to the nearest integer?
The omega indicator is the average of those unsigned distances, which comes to 20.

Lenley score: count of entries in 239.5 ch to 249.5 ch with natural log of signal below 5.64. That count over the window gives 10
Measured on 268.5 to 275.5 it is 0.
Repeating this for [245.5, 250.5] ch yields 5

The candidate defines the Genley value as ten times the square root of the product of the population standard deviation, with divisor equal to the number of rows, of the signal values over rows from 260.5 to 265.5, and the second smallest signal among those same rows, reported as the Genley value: 199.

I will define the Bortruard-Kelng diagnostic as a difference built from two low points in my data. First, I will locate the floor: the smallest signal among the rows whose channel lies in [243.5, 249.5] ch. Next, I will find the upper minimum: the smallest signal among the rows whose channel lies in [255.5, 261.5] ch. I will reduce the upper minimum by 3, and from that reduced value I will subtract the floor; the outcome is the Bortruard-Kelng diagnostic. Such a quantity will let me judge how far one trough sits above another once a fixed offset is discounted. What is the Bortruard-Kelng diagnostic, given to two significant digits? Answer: 74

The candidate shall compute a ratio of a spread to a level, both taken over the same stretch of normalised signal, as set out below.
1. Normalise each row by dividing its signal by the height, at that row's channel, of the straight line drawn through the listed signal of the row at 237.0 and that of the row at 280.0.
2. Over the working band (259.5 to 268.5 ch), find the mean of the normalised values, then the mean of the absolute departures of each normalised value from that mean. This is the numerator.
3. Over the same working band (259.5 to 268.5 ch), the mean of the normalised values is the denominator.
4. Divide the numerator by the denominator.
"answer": 0.012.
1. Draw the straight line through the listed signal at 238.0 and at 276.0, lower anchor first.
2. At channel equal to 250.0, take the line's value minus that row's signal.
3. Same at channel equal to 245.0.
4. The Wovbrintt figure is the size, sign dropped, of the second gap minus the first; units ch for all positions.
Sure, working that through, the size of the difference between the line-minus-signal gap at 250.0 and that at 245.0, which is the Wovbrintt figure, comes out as 12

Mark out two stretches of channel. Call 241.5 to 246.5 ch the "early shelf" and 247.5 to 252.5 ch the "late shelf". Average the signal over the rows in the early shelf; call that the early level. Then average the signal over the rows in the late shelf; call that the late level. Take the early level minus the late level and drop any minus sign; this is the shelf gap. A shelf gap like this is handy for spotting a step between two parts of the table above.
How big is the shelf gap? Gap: 17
